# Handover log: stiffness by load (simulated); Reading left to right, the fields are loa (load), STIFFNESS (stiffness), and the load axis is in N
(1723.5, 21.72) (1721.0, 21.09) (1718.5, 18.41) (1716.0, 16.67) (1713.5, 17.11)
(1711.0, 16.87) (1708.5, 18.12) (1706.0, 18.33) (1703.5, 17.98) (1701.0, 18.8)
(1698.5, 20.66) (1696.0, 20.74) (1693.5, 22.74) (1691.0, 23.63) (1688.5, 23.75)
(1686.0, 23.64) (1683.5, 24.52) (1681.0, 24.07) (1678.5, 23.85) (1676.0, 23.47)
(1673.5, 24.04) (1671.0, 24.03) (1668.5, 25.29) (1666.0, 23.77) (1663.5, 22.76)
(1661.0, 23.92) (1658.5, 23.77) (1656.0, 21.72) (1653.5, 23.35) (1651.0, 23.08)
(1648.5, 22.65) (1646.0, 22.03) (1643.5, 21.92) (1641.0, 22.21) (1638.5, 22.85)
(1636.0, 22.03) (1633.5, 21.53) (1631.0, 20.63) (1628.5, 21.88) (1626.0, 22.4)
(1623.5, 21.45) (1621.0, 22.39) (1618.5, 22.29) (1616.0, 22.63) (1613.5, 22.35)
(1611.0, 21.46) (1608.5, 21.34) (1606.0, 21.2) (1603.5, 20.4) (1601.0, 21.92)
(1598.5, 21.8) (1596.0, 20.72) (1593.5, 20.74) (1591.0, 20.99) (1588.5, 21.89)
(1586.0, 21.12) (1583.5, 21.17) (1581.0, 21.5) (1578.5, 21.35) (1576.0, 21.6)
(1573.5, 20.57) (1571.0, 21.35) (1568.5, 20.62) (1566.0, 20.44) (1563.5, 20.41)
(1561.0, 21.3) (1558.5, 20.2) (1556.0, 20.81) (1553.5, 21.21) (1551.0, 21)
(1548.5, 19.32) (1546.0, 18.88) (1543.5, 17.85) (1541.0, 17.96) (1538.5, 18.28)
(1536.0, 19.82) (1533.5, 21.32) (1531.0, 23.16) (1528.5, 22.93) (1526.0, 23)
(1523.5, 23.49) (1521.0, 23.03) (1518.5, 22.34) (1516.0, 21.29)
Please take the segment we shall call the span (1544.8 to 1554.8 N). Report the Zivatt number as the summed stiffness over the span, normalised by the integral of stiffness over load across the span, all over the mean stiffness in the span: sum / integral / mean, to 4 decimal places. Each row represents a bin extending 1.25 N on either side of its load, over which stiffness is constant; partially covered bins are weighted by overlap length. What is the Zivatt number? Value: 0.0199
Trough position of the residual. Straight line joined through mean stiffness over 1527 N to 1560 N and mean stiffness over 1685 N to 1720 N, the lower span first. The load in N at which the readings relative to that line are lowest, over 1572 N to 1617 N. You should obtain 1603.5 N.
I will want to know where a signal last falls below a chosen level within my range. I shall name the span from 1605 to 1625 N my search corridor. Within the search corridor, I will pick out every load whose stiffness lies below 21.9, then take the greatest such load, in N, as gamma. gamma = 1623.5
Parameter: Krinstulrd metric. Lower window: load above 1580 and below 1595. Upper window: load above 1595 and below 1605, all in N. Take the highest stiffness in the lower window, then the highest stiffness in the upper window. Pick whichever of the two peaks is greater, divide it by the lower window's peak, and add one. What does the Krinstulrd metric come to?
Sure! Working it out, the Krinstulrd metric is 2.00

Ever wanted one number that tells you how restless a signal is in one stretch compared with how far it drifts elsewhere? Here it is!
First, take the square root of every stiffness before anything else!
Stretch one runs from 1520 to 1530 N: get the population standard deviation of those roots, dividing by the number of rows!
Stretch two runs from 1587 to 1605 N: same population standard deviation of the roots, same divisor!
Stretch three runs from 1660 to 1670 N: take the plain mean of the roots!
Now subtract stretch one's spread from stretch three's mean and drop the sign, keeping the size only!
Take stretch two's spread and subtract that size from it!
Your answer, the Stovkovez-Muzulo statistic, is -4.80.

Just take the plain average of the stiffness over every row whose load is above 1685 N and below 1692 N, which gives 24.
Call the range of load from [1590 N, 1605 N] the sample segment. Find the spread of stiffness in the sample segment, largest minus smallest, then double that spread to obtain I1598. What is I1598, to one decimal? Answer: 3.0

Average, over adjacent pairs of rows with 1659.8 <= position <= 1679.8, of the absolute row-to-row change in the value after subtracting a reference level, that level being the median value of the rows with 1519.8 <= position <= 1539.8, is 0.84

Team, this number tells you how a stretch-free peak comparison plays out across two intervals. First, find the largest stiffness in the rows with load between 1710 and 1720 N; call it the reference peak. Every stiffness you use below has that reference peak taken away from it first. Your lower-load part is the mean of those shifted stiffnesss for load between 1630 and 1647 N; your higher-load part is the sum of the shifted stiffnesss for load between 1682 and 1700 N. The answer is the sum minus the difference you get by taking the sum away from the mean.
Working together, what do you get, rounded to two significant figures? 58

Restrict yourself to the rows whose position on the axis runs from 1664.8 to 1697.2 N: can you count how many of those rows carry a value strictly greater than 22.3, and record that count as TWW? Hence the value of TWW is 12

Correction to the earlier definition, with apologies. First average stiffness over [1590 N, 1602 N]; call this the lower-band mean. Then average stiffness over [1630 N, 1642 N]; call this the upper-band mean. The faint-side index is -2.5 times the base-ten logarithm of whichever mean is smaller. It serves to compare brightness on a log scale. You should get -3.32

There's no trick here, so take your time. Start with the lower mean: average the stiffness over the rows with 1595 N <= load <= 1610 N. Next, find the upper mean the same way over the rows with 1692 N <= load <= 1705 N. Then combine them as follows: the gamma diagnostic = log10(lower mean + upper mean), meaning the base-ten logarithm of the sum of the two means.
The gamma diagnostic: 1.62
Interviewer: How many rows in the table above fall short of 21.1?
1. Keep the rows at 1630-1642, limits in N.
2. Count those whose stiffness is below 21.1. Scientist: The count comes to 1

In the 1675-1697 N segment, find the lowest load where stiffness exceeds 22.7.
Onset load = 1676.0 N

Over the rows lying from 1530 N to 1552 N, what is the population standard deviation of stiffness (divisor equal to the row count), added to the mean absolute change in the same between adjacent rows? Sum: 2.7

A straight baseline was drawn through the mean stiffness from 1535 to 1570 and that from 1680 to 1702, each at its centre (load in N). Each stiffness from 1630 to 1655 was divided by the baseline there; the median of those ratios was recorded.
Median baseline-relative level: 1.03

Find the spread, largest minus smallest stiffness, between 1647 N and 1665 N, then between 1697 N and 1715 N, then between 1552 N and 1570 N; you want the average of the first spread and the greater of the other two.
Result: 3.0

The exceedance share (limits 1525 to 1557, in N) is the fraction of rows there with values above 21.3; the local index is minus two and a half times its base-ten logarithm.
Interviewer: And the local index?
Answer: 1.28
